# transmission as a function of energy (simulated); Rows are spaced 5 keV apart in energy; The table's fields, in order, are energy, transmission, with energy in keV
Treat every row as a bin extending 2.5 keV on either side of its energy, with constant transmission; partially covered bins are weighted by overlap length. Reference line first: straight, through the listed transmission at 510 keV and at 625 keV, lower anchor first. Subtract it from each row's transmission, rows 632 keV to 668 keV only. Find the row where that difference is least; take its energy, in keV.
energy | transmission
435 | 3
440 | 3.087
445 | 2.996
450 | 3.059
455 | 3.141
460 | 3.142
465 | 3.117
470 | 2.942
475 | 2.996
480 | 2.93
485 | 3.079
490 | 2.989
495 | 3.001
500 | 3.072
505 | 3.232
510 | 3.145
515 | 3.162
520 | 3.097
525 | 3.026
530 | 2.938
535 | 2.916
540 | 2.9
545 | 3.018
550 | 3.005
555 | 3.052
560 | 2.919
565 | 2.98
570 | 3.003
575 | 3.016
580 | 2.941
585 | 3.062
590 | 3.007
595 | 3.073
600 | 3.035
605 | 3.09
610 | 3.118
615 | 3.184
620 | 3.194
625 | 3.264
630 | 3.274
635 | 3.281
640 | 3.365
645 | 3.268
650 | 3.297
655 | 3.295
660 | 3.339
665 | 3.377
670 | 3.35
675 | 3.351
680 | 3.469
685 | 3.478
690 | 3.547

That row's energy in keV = 645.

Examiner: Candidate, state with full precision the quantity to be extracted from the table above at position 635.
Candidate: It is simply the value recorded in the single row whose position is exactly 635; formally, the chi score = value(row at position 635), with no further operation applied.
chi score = 3.281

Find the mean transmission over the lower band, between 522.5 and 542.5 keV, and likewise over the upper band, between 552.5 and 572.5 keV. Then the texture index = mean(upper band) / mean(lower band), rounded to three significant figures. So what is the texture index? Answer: 1.01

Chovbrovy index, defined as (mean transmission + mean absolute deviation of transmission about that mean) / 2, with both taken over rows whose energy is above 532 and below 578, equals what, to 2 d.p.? 1.51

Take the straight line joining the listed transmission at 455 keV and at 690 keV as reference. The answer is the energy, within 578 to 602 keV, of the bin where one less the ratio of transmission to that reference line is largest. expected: 580 keV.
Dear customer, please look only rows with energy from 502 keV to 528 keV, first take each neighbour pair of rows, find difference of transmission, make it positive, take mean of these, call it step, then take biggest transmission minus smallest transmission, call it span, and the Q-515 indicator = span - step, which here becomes 0.15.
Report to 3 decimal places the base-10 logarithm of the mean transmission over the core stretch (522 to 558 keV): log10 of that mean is 0.474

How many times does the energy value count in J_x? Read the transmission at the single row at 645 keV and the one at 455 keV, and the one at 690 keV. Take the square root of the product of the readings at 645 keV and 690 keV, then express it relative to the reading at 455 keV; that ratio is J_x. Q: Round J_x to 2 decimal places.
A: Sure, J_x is 1.08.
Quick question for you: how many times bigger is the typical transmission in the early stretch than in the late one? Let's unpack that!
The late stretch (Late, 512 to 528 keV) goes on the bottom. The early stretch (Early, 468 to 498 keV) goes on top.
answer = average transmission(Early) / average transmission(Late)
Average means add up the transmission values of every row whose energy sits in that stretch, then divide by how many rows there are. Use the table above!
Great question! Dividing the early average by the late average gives 0.97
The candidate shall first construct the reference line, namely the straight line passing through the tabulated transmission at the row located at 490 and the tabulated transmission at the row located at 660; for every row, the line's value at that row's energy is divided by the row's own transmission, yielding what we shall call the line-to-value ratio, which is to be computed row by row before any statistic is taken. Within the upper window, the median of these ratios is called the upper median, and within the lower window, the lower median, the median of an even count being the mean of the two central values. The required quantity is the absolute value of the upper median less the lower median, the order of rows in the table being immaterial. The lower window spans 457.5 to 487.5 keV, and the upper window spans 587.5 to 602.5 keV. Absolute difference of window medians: 0.082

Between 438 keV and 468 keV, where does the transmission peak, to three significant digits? 460 keV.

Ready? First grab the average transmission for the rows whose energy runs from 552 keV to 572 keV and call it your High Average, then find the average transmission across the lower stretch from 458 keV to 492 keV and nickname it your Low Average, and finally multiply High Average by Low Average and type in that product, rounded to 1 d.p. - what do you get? 9.0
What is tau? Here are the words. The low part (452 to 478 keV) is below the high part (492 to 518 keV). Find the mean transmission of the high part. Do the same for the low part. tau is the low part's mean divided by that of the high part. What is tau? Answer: 0.98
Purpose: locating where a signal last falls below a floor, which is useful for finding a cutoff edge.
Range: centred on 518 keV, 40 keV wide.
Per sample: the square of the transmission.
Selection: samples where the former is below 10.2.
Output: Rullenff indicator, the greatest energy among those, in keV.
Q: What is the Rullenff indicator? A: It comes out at 535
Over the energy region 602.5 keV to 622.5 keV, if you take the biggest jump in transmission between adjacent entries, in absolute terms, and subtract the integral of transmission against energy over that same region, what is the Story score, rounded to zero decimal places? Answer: -63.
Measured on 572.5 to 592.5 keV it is -60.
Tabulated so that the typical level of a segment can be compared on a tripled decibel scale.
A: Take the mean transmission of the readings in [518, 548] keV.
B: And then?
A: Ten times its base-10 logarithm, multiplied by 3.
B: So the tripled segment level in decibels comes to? 14.2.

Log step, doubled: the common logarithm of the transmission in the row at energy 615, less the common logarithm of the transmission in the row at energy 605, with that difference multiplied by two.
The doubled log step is 0.026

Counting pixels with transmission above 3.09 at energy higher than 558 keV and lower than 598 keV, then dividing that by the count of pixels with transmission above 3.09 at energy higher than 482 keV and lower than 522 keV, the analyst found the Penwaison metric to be 0.0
